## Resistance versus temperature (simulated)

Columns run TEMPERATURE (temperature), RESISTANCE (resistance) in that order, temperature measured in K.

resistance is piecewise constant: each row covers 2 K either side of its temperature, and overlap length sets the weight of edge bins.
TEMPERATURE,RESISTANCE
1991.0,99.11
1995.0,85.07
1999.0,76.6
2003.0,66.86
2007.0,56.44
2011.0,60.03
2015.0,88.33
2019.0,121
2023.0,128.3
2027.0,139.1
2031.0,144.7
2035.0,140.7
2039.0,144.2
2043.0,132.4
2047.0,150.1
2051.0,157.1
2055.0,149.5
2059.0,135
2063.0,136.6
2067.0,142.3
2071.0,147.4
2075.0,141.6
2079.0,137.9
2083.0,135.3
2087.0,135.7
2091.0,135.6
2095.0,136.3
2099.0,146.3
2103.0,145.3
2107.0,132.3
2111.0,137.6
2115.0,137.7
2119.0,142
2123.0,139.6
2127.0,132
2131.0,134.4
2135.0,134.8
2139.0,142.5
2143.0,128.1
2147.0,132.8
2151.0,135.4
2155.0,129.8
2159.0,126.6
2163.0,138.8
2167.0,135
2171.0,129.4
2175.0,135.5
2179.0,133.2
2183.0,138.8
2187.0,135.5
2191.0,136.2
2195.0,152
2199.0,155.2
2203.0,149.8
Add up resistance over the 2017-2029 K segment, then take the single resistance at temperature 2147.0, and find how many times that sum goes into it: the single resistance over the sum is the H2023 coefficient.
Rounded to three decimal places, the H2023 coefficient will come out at 0.342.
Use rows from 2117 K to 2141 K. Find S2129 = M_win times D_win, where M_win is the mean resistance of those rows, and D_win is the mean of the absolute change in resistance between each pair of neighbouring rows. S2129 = 564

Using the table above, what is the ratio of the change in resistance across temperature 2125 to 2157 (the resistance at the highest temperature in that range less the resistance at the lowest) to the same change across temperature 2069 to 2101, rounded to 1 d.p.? 2.0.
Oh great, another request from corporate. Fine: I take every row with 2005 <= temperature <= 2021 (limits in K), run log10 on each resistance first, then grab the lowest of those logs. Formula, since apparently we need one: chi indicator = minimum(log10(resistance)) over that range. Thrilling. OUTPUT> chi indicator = 1.752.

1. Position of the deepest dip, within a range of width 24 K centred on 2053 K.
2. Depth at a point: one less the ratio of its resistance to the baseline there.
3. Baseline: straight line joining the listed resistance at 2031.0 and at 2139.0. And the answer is 2043.0 K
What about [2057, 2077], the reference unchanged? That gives 2059.0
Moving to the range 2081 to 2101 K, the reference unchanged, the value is 2083.0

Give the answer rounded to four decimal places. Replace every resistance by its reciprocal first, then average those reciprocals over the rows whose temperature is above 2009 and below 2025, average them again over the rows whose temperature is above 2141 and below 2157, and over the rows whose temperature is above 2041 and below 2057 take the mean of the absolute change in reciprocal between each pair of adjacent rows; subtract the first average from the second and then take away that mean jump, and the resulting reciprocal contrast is -0.0039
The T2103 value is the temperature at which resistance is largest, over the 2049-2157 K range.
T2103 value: 2051.0 K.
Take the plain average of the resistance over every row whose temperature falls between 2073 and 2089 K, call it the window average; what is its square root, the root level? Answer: 11.7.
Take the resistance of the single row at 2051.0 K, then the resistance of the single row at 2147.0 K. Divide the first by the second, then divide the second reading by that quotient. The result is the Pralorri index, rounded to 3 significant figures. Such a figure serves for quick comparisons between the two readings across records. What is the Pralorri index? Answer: 112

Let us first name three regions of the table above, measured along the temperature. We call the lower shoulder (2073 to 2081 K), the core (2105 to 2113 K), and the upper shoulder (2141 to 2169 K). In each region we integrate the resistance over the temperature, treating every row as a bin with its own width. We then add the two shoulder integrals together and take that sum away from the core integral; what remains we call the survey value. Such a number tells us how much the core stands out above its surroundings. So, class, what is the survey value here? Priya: -3744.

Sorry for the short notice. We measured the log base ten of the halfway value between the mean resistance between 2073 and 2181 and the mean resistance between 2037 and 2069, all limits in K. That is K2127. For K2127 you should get 2.145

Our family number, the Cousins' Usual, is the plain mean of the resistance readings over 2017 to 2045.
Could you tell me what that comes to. 136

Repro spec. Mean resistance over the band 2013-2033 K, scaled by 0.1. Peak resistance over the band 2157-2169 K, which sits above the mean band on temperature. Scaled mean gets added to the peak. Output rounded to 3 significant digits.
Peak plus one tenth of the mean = 151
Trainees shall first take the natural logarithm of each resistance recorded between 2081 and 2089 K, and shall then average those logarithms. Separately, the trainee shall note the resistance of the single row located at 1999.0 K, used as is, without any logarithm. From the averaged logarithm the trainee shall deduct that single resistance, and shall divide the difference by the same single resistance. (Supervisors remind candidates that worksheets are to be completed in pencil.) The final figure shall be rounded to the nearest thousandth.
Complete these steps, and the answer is -0.936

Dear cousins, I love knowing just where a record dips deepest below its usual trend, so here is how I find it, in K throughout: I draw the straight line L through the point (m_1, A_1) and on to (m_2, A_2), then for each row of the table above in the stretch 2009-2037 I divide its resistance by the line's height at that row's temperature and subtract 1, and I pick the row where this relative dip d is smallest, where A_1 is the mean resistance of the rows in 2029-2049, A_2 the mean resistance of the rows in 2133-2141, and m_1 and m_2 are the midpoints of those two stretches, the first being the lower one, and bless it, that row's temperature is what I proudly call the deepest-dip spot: 2011.0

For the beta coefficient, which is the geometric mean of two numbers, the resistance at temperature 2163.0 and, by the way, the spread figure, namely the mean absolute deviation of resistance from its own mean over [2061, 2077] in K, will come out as 20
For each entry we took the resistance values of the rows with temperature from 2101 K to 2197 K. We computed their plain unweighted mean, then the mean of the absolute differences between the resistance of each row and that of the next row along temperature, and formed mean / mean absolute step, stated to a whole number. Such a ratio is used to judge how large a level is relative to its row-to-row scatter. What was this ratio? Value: 24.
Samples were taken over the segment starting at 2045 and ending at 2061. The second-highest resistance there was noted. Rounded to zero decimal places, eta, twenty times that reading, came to 3002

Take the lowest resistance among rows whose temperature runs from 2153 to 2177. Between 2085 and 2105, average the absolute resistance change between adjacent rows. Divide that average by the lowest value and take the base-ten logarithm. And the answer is -1.63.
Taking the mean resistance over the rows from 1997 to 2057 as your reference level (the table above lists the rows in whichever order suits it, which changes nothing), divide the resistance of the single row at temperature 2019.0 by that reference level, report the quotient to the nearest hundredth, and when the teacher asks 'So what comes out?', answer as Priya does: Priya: 1.03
